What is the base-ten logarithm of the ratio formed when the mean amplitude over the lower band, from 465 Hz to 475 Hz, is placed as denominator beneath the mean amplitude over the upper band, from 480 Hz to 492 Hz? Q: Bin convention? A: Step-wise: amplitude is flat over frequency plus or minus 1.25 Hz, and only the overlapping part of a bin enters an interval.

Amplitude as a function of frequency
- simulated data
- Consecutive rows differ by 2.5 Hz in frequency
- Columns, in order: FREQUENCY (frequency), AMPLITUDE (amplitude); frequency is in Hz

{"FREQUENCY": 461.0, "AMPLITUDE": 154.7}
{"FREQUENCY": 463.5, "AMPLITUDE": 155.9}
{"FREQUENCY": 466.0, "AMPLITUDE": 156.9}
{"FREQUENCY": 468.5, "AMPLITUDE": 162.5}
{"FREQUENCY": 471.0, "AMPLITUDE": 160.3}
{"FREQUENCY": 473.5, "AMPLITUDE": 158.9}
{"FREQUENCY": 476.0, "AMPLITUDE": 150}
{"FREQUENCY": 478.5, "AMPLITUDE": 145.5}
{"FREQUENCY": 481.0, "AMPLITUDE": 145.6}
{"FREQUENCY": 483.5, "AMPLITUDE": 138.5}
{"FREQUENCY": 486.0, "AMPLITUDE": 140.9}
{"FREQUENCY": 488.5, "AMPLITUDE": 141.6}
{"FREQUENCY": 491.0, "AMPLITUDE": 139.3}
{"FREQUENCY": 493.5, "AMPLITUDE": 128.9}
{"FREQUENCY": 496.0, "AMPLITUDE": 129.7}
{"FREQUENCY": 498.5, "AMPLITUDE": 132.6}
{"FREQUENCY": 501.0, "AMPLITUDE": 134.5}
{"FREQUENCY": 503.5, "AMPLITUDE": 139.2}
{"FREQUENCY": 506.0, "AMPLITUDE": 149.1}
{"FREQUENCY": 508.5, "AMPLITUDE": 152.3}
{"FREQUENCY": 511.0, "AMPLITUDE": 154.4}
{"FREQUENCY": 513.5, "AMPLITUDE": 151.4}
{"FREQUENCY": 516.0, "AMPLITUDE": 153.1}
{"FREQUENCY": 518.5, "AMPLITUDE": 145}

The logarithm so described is -0.053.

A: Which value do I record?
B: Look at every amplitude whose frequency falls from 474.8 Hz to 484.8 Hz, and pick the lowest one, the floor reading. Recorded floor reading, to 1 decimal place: 138.5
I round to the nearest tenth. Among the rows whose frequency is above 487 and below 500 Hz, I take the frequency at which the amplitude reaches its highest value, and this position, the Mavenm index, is 488.5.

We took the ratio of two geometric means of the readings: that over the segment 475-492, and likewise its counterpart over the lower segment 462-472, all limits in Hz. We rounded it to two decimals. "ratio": 0.90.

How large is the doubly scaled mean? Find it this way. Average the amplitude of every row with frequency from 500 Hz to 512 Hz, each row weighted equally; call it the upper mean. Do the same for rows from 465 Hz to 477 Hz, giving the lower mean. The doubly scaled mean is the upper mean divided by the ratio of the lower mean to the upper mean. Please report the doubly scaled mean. 135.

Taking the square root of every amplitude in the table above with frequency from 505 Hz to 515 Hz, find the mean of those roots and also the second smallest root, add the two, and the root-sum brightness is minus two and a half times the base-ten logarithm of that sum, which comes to -3.48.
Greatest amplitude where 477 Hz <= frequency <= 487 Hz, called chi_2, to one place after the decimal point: 145.6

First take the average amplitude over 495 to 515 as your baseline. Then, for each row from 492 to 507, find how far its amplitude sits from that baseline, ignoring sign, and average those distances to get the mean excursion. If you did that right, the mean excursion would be 9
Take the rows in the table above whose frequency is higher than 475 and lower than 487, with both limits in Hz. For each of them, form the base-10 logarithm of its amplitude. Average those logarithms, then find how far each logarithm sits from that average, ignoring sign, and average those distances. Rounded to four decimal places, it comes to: 0.0107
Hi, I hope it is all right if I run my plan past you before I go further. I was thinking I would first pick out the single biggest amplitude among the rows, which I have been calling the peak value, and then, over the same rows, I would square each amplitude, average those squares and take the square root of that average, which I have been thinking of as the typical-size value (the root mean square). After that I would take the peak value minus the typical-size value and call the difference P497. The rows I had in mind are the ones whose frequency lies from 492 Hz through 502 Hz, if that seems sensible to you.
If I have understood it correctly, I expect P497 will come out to 3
